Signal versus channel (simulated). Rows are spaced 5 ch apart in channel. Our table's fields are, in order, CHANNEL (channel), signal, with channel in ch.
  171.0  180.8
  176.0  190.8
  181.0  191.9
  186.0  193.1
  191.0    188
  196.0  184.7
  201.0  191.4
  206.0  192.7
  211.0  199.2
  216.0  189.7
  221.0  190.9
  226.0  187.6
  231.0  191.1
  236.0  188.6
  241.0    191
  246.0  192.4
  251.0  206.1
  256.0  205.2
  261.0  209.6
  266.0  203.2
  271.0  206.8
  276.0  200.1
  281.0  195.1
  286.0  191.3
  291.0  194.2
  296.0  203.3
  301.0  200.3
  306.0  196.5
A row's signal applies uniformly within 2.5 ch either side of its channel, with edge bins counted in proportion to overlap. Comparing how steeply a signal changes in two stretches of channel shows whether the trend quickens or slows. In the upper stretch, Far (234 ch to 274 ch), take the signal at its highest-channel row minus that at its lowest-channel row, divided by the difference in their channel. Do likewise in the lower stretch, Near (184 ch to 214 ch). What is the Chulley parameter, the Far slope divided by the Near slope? 2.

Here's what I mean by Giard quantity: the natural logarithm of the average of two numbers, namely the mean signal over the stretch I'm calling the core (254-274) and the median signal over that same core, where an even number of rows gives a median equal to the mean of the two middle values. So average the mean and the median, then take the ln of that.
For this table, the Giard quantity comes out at 5.33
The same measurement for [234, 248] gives 5.25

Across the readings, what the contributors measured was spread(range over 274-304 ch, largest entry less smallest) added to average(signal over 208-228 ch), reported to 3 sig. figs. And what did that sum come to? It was 204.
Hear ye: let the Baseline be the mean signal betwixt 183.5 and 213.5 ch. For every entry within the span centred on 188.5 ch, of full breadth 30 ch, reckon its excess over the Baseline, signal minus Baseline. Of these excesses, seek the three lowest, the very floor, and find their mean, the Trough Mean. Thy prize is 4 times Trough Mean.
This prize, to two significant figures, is -15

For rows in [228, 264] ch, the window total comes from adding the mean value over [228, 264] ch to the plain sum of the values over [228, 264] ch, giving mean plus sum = 1582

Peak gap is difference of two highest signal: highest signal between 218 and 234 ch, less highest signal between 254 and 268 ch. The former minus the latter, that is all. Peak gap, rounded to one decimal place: -18.5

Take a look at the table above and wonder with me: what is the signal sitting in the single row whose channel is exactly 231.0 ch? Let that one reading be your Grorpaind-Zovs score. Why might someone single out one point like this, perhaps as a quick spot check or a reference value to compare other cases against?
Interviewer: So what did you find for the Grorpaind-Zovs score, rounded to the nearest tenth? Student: 191.1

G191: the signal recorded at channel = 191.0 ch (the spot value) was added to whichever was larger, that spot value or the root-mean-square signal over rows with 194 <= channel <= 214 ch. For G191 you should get 380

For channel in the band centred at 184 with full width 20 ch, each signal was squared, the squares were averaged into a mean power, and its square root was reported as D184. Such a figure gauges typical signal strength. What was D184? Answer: 191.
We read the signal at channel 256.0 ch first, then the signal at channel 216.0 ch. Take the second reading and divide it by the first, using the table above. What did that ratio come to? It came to 0.92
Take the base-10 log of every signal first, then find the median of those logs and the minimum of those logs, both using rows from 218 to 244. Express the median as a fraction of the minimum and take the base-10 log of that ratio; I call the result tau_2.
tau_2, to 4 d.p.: 0.0014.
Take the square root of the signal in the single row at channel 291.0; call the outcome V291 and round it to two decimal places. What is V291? 13.94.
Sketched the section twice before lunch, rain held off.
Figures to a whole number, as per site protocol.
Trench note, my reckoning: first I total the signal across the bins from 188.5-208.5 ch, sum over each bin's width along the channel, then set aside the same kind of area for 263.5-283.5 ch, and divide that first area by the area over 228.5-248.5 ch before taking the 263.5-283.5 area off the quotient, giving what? -4025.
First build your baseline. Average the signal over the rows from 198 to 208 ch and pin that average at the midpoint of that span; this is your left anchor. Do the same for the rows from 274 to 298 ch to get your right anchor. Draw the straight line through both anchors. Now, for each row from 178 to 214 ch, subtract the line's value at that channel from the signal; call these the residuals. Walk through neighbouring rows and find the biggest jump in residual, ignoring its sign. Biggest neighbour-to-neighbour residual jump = 6.4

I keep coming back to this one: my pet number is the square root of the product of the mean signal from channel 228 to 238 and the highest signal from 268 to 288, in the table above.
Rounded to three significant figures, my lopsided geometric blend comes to 198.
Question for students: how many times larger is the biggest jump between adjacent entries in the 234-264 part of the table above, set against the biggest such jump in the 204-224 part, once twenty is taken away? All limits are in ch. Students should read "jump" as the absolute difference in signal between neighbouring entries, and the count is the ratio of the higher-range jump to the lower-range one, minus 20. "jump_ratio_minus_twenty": -18.6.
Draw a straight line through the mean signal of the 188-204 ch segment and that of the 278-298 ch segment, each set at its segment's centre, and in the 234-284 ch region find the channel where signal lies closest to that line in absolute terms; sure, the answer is 246.0 ch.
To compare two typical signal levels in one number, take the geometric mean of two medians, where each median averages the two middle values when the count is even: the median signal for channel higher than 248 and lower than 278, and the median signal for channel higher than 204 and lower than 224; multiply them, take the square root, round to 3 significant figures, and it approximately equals 199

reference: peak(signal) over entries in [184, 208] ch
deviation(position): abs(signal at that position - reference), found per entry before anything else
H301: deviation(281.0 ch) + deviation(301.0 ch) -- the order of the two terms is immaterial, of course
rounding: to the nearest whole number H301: 9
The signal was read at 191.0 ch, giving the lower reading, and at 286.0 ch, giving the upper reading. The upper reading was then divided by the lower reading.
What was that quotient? 1.02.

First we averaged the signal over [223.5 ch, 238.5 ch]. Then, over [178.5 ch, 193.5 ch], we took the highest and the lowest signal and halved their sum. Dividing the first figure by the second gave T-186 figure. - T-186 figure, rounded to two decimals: 0.99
